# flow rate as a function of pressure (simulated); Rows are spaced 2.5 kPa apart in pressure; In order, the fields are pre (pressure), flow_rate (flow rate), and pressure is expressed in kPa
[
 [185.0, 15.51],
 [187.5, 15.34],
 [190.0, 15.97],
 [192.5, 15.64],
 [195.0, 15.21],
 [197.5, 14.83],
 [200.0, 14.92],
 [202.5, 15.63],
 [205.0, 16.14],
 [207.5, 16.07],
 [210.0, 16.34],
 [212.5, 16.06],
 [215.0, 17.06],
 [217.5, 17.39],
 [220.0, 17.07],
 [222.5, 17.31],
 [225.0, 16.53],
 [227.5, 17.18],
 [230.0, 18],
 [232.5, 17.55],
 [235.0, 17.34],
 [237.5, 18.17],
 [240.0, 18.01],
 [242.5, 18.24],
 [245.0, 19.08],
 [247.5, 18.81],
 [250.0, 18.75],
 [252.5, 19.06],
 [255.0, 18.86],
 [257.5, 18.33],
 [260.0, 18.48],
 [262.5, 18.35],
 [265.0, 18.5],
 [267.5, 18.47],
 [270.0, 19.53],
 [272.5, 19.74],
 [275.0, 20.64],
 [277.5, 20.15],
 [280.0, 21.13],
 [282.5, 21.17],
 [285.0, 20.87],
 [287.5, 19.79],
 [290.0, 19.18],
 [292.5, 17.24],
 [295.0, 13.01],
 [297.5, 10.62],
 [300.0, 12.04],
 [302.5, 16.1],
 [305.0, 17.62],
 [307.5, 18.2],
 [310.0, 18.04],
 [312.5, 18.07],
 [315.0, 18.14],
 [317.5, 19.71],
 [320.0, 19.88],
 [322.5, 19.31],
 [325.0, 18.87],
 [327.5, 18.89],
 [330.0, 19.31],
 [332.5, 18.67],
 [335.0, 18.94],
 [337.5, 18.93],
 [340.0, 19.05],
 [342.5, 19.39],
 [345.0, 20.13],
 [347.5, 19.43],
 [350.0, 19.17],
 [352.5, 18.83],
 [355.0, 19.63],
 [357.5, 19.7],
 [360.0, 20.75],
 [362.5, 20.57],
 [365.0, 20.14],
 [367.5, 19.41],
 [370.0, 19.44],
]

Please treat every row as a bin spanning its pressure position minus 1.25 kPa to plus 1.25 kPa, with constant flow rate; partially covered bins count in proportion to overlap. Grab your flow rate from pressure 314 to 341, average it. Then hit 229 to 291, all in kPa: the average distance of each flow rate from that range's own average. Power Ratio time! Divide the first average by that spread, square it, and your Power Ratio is 486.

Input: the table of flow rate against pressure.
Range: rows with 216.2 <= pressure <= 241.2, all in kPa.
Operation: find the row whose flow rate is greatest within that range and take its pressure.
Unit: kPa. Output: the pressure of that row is 237.5 kPa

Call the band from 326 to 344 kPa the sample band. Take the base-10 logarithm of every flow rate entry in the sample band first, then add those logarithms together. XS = 8.96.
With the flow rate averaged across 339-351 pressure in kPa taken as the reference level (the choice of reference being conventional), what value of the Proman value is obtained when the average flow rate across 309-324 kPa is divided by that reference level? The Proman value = 0.970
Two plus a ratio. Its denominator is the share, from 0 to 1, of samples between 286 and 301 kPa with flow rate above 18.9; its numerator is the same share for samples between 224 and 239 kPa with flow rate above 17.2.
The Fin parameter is 4.0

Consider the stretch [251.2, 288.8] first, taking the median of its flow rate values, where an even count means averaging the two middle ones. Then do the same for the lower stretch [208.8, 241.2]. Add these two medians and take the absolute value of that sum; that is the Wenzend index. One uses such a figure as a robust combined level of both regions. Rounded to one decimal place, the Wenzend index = 36.8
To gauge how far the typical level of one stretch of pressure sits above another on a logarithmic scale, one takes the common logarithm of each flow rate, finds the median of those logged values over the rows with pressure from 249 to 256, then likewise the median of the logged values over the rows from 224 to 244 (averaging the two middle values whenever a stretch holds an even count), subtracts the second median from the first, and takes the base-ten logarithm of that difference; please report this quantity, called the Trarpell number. -1.6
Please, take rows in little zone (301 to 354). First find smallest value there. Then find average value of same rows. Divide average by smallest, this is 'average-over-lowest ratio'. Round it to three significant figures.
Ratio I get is 1.17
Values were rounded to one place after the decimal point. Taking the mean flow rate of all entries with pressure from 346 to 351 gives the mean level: 19.3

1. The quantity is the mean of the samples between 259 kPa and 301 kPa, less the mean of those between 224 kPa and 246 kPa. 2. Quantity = 0.4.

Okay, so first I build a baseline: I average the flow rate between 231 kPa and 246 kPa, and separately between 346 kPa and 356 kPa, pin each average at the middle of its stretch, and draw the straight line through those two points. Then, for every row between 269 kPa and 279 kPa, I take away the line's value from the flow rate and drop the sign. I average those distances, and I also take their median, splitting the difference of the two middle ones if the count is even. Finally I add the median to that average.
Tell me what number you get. 3.1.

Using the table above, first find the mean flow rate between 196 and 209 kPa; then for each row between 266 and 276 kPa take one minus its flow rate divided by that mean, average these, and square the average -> 0.07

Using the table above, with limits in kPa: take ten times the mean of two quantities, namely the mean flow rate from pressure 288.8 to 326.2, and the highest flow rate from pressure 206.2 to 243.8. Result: 177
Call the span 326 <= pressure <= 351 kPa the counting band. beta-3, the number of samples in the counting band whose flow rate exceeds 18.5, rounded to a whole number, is 10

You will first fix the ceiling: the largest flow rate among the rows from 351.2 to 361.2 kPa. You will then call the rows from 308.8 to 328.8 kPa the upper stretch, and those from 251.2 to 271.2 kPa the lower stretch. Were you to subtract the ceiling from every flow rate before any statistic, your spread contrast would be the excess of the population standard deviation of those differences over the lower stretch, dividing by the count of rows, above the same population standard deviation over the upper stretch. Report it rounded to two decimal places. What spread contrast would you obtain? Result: -0.29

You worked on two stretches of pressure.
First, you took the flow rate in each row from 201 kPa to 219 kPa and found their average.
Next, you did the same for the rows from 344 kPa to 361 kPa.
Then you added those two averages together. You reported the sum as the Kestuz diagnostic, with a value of 36.0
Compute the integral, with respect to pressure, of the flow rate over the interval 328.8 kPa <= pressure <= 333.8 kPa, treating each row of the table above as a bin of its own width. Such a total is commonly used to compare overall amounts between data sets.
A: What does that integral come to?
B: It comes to 95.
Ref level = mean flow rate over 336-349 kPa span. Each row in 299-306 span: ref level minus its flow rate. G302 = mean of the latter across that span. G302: 4.1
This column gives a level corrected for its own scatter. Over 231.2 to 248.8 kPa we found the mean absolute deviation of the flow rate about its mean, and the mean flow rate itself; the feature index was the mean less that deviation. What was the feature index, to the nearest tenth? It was 17.7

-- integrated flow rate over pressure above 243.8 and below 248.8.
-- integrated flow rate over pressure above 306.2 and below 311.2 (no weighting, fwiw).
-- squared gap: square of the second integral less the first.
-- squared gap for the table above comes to 17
